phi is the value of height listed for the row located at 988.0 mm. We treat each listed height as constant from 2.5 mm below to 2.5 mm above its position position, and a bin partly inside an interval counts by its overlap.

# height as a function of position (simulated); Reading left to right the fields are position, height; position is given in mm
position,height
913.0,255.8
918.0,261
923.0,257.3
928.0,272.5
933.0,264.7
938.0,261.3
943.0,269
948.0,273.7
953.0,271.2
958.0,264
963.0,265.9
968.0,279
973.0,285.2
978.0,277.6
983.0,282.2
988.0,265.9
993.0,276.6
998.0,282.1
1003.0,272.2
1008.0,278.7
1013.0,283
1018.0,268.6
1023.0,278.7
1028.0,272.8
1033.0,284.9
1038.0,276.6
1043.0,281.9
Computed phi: 265.9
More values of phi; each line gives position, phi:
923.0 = 257.3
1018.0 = 268.6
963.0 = 265.9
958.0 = 264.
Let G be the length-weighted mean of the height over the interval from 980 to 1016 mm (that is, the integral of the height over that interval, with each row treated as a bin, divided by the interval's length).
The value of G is 277.1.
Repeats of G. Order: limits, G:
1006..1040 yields 277.6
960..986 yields 277.5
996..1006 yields 277.0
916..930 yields 263.4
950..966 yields 267.6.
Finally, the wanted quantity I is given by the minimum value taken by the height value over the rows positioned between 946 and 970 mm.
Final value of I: 264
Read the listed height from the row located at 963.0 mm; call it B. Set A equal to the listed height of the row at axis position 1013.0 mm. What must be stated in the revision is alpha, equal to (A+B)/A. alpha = 1.94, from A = 283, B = 265.9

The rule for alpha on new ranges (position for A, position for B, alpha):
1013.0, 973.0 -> 2.01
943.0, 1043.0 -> 2.05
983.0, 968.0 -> 1.99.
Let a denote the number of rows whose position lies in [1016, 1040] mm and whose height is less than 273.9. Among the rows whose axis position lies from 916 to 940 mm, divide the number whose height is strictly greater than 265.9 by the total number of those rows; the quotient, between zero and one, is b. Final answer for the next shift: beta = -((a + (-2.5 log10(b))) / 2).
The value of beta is -1.9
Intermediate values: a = 2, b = 0.2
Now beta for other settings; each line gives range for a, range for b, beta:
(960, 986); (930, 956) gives -0.8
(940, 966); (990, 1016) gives -2.5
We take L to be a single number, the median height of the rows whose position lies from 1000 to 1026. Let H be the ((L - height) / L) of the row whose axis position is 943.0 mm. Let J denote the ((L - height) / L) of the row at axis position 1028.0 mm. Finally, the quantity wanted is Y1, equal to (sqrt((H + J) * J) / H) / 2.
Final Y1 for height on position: 0.5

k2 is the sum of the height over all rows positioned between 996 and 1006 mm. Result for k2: 554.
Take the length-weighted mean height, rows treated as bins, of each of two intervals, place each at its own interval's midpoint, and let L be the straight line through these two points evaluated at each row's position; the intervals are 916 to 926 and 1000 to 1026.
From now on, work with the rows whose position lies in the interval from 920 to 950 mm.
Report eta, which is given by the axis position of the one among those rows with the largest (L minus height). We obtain 923.0 mm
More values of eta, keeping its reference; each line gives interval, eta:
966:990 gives 988.0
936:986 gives 958.0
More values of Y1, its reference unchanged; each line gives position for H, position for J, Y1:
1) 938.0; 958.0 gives 0.6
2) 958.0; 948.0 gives 0.3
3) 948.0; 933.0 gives 1.6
